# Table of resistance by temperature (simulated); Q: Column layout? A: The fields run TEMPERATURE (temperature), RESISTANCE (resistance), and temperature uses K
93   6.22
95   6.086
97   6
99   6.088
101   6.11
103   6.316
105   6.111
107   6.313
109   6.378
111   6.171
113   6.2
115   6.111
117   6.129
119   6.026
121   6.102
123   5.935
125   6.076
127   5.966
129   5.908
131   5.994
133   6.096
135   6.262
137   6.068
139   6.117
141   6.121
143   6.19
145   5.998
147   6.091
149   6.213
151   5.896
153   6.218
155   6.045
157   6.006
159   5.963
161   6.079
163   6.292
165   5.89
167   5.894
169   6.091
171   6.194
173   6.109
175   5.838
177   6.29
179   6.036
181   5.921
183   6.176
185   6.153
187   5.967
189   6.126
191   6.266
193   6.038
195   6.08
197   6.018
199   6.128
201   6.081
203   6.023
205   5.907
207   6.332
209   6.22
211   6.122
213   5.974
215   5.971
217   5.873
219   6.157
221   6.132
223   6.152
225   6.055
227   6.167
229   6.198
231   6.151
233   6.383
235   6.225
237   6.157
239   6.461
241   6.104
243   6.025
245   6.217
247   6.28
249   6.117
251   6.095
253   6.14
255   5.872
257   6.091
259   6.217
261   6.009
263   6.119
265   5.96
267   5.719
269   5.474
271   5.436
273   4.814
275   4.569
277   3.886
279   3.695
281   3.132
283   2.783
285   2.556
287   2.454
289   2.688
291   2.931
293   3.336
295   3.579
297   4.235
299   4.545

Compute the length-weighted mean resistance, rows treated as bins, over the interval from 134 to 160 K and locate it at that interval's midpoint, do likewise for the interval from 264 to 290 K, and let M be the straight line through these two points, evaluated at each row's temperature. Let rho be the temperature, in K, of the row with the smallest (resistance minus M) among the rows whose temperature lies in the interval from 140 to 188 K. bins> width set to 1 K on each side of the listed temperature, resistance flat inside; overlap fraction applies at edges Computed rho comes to 151 K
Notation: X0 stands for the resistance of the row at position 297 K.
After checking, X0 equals 4.235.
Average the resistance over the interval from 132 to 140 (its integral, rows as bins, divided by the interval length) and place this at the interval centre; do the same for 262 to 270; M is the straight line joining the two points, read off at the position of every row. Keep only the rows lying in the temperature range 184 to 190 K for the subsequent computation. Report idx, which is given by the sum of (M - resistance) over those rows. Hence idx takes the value -0.2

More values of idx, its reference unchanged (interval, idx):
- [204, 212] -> -0.7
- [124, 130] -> 0.5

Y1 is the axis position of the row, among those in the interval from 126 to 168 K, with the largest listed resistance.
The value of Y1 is 163 K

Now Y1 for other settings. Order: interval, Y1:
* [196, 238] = 233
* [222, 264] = 239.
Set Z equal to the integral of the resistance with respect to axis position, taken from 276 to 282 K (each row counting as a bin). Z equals 21.4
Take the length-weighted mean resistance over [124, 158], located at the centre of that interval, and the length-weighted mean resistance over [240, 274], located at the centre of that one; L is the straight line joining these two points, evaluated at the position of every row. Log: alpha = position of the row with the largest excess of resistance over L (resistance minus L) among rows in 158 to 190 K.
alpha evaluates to 177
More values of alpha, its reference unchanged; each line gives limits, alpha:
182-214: 207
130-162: 135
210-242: 239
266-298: 267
